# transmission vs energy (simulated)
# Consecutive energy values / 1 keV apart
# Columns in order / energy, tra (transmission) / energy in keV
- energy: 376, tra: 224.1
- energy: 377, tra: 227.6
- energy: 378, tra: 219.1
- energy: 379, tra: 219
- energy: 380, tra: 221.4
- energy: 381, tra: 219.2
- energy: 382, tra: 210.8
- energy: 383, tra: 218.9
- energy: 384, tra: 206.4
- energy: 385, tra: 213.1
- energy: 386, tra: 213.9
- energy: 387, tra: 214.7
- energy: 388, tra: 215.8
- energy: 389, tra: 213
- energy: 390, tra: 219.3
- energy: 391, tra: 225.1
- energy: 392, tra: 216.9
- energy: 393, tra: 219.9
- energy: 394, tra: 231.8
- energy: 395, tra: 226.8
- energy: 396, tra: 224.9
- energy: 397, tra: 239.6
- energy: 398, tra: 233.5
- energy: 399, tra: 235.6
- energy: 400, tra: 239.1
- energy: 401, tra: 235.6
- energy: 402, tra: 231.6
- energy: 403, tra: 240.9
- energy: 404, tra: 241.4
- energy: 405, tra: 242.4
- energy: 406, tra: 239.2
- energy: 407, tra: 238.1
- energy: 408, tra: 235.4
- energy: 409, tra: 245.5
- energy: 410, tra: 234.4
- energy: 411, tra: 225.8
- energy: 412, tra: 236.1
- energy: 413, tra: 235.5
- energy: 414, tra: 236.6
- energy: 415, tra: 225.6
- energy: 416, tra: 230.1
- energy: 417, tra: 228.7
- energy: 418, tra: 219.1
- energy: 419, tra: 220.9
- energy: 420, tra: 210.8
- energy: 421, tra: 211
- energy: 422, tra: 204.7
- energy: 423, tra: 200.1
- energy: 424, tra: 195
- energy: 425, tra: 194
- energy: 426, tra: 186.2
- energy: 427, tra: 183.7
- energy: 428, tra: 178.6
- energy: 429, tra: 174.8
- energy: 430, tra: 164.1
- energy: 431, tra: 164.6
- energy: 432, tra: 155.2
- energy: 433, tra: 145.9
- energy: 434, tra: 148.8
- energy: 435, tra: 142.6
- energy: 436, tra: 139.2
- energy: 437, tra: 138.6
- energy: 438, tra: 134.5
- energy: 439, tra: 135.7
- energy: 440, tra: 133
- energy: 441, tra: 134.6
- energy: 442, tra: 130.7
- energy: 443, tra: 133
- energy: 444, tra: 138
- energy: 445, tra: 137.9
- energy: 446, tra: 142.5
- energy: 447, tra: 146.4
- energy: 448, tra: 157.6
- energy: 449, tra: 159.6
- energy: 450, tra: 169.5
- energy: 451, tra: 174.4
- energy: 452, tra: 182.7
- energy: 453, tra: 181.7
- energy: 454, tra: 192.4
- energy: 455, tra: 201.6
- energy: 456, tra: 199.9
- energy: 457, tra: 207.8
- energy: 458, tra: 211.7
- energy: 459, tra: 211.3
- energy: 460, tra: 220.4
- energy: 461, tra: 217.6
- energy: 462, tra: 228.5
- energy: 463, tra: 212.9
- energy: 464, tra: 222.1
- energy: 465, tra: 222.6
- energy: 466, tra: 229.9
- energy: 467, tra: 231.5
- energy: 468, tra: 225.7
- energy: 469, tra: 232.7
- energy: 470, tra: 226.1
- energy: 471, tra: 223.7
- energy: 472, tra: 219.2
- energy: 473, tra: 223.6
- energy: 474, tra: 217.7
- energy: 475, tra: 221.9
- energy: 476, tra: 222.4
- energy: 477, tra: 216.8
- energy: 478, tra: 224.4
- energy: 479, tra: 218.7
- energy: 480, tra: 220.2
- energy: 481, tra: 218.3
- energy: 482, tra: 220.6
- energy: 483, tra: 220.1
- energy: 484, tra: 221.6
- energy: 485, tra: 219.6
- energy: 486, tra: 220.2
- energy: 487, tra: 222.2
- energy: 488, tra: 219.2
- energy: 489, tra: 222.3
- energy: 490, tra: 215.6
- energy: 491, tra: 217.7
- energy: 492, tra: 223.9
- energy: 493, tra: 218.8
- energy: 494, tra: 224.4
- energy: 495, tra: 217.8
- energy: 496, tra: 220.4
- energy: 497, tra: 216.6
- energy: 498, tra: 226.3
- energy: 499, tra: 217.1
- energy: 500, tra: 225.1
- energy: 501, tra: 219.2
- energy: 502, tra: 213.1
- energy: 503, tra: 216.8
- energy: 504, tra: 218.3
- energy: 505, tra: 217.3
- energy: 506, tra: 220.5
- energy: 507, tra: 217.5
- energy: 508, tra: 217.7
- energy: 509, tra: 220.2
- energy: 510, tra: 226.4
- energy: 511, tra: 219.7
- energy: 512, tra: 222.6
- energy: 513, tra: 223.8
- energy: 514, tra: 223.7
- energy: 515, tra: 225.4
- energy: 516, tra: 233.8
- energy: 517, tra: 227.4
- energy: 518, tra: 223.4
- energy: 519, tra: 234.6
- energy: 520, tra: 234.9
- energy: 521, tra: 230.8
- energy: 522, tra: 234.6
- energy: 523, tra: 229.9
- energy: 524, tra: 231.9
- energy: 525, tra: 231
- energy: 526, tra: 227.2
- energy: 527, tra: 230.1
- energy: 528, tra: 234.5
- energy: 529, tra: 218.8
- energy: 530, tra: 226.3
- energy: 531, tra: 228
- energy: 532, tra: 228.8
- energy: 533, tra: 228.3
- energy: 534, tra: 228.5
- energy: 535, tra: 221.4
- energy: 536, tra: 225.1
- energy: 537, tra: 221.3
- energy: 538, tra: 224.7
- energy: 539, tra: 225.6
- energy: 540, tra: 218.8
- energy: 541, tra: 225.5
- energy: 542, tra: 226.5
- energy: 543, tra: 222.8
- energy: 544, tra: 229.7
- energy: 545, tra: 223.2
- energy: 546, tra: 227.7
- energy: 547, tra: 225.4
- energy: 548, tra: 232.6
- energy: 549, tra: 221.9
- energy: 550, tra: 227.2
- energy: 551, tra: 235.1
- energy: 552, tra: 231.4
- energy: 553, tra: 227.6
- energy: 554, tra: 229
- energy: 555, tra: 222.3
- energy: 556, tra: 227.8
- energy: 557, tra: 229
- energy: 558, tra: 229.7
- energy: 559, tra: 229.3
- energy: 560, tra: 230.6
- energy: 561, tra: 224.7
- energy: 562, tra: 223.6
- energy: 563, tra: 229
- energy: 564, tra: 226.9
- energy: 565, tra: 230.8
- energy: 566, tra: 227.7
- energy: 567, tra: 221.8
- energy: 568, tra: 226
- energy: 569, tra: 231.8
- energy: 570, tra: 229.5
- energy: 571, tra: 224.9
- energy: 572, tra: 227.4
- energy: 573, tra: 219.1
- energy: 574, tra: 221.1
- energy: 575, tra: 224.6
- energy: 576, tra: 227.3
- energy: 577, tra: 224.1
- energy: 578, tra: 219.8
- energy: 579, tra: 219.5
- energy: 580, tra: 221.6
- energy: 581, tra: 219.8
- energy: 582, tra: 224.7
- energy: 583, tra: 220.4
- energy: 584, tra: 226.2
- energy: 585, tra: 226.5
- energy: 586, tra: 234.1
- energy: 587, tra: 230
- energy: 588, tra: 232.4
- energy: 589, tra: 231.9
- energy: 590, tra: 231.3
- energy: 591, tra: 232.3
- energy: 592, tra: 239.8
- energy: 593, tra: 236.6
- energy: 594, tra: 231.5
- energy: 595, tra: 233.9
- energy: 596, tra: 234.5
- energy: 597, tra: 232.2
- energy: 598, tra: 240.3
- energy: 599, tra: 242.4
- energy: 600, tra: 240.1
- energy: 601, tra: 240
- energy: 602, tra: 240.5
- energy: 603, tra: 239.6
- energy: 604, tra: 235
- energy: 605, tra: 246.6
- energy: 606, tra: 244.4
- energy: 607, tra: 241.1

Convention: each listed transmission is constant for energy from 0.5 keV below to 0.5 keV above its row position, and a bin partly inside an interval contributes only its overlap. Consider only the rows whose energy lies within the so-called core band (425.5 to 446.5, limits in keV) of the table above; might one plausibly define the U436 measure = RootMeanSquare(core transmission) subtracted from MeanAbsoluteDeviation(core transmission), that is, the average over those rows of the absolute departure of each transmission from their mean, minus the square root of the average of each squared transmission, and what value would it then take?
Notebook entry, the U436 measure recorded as -135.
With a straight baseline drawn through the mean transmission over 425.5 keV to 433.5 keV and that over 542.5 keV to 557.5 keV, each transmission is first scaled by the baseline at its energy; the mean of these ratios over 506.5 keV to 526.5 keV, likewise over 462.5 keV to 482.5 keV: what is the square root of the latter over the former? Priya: 1.04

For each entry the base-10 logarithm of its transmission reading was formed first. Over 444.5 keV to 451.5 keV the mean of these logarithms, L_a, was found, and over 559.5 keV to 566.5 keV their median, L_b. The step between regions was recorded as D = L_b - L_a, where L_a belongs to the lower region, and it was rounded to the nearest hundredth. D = 0.17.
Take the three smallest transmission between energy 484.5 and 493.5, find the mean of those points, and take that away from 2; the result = -215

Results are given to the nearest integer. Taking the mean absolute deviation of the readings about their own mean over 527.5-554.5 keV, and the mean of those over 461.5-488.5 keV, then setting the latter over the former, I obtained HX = 69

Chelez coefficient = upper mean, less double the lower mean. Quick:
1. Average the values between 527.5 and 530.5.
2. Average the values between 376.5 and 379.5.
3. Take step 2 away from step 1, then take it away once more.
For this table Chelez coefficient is -217.3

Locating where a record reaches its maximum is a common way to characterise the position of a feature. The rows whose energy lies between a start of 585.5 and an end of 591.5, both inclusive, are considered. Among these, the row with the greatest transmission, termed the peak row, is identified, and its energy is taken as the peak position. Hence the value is 586 keV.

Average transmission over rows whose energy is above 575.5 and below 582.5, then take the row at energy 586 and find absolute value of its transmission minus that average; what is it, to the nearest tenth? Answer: 11.7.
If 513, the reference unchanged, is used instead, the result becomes 1.4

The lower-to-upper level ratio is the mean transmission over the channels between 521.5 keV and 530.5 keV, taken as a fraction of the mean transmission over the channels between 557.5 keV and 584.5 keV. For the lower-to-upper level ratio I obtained 1.02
